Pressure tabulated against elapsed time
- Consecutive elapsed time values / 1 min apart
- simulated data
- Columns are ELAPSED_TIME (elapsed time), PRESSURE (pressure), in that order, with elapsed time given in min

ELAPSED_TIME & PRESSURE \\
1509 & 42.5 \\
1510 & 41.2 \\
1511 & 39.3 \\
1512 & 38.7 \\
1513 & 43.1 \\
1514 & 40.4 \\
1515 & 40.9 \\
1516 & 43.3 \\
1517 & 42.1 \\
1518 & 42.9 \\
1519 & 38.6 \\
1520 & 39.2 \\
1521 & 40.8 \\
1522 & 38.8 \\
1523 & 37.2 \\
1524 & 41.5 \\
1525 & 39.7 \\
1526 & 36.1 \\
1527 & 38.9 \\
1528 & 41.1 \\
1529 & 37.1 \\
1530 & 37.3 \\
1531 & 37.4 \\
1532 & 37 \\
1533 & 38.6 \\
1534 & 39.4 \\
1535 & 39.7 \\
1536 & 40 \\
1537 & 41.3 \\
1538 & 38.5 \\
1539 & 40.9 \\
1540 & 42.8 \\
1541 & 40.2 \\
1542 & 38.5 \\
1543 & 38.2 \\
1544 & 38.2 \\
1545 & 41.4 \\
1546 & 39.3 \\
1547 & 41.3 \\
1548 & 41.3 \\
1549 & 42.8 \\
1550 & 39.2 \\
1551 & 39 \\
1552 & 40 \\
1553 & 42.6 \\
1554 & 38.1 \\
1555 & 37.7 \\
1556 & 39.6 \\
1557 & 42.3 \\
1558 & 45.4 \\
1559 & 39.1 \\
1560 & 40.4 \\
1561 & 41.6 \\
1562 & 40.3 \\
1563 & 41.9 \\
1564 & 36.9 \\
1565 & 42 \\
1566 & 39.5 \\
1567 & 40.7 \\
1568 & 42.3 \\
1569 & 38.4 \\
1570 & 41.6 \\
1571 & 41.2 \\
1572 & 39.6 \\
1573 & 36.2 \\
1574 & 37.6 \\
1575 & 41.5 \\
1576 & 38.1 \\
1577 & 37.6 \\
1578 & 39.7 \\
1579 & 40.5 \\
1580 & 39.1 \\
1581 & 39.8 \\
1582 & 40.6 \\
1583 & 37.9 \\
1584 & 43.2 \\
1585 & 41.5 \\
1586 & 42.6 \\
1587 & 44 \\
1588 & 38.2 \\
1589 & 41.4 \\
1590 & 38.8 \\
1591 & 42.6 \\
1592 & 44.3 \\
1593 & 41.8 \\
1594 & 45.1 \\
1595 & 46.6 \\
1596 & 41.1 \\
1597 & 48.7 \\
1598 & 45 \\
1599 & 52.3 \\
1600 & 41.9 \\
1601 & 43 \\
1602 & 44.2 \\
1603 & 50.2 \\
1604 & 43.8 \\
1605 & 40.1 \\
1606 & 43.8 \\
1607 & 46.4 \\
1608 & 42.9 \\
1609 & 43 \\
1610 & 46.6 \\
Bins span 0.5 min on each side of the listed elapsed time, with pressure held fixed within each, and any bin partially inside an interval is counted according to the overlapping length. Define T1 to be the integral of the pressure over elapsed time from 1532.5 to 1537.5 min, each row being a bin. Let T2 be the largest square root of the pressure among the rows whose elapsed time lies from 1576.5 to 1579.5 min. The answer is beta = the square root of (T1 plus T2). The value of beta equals 14.3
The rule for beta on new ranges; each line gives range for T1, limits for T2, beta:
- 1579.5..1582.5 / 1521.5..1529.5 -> 11.2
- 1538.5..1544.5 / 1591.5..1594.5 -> 15.7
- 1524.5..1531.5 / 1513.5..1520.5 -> 16.6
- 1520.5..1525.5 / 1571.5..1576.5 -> 14.3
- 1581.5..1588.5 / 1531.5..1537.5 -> 17.2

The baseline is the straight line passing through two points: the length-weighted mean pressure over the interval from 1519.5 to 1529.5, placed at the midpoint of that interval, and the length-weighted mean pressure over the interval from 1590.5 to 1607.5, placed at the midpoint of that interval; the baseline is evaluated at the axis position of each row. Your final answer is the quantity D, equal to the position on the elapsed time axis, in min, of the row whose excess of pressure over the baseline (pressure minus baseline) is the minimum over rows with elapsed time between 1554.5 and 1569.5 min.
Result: 1564 min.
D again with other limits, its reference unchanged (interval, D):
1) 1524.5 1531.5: 1526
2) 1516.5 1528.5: 1526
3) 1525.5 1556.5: 1555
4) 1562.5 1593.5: 1573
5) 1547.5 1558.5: 1555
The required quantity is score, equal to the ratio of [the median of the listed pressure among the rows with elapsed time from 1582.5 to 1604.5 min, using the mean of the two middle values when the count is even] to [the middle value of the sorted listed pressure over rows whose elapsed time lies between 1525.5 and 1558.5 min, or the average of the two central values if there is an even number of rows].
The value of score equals 1.09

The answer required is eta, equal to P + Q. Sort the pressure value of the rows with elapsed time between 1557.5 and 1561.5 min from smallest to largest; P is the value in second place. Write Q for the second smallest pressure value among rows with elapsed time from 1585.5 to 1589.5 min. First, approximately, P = 40.4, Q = 41.4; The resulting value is 82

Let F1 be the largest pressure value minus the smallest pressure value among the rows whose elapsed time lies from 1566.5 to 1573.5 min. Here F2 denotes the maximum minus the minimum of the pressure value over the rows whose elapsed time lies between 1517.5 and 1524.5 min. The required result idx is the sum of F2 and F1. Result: 11.8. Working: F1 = 6.1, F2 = 5.7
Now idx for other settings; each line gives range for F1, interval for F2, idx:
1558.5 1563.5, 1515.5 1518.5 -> 4.0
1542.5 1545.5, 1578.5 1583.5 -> 5.9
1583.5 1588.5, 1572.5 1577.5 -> 11.1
